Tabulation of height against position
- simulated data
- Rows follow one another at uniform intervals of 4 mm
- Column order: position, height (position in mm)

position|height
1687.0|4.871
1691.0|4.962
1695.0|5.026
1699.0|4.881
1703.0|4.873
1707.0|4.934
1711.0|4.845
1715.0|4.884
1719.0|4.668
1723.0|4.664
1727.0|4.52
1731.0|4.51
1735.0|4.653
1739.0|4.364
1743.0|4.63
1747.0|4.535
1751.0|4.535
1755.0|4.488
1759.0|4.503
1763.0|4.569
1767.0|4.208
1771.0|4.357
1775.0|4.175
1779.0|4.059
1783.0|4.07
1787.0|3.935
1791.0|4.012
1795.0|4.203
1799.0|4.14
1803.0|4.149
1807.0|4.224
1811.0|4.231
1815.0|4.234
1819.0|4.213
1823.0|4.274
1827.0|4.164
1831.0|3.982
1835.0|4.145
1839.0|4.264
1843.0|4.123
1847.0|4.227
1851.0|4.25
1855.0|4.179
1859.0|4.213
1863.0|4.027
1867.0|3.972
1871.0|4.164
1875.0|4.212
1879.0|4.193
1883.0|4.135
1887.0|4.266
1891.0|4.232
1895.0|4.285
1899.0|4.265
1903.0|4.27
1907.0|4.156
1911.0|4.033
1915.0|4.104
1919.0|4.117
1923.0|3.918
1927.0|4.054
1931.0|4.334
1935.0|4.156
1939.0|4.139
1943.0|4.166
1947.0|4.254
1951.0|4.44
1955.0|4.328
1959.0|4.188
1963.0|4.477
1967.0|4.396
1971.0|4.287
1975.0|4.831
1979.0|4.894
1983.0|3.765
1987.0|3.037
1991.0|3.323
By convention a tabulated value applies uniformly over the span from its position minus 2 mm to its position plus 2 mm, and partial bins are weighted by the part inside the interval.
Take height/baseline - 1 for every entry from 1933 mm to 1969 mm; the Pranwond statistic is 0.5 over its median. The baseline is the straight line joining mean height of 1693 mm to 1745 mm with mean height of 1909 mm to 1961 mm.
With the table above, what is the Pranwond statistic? 18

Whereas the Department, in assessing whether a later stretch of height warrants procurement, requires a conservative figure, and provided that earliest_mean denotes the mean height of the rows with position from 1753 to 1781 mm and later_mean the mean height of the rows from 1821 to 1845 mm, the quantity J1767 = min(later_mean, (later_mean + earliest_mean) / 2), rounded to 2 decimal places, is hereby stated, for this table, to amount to 4.16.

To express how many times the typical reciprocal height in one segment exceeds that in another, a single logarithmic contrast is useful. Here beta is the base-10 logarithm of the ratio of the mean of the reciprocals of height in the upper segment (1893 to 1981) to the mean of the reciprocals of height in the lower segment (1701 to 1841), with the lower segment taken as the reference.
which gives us 0.010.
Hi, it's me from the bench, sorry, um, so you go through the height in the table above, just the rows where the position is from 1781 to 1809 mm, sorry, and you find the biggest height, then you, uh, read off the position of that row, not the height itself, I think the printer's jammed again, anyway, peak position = 1807.0 mm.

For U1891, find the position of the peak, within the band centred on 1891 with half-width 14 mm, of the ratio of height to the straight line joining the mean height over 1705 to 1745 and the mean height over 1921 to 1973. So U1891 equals 1903.0 mm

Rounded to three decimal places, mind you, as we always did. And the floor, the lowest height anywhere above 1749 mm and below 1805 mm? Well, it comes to 3.935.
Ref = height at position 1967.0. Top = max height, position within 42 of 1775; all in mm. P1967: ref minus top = -0.26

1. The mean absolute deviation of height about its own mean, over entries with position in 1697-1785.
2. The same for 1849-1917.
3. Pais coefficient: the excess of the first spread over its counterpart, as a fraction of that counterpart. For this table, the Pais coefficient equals 1.69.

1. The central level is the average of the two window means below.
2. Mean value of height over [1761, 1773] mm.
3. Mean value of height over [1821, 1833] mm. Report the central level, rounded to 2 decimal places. 4.26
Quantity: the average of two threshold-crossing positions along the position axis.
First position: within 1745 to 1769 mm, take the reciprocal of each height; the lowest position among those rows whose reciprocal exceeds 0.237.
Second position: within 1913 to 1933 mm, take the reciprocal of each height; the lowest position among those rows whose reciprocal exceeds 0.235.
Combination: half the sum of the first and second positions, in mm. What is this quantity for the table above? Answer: 1841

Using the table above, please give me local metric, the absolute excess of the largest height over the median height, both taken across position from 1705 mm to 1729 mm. 0.18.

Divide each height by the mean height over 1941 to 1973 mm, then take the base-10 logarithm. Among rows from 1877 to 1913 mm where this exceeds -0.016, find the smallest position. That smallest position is 1879.0 mm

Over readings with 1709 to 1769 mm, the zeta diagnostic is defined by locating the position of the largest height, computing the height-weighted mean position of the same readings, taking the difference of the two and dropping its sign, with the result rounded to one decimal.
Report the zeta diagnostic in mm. 23.5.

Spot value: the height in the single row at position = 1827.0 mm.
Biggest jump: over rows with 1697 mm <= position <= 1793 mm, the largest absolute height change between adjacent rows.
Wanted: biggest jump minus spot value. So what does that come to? -3.80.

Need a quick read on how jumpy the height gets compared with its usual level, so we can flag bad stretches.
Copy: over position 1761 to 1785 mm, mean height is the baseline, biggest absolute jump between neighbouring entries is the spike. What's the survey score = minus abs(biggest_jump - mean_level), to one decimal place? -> -3.9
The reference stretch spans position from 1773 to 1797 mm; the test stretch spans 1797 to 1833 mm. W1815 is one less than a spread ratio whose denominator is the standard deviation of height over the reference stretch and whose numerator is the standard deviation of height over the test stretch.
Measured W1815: -0.1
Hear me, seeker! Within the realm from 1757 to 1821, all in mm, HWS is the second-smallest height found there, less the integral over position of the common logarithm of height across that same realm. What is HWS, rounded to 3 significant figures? -35.9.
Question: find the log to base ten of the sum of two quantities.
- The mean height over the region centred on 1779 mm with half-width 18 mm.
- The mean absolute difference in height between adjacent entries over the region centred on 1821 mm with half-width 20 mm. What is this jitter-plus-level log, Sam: 0.629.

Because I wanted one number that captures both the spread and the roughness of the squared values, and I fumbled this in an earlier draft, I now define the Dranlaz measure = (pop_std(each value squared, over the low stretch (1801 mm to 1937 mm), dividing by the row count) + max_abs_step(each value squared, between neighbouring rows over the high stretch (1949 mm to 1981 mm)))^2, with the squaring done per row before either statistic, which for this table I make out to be 33.2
